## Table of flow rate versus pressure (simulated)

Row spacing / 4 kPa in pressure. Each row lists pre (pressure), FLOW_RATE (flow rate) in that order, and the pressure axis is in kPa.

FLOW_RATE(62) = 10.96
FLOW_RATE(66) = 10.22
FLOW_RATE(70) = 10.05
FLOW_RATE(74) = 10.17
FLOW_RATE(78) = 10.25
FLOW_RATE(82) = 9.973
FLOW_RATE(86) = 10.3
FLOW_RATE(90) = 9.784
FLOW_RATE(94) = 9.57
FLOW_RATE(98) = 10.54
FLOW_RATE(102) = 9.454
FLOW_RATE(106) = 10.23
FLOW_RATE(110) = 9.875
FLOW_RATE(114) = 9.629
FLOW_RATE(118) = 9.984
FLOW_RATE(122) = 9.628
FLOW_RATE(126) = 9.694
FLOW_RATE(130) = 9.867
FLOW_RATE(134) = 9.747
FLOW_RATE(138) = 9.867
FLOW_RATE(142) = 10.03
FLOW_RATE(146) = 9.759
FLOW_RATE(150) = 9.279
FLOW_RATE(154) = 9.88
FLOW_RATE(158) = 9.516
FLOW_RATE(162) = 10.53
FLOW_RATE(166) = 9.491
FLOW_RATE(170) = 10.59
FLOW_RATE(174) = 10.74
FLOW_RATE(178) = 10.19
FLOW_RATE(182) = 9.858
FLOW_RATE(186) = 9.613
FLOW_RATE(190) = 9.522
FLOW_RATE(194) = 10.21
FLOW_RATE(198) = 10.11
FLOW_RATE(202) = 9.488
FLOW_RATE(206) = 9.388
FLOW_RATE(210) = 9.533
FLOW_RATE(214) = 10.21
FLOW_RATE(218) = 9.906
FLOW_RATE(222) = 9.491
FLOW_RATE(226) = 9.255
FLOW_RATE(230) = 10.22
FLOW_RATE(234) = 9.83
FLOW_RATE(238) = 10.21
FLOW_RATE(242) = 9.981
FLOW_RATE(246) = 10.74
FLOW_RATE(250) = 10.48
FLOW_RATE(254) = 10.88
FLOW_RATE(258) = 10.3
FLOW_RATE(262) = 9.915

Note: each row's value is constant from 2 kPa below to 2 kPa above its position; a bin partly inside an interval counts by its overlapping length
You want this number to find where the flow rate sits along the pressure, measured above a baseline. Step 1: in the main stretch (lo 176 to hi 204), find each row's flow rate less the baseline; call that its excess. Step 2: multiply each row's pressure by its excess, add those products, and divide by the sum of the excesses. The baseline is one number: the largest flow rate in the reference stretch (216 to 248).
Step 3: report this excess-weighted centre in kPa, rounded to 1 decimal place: 190.6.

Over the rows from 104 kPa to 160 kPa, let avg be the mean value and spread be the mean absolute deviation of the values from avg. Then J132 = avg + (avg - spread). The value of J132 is 19.39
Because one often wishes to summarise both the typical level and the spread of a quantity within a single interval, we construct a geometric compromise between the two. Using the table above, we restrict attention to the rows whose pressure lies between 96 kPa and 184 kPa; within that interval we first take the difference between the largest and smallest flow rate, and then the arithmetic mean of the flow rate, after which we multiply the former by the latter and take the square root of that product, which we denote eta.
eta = 3.81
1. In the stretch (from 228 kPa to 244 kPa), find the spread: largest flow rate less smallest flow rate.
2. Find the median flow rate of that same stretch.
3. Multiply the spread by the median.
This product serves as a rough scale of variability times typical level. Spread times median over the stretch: 3.9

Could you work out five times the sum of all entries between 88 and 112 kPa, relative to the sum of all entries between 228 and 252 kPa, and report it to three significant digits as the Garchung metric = 4.84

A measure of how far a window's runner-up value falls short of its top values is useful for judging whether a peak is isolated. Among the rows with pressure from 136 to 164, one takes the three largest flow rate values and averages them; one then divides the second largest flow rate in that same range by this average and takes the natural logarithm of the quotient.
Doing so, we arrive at -0.012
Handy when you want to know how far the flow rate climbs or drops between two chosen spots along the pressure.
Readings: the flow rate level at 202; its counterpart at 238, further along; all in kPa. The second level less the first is 0.7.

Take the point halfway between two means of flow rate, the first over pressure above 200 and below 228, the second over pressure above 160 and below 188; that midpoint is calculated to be 9.9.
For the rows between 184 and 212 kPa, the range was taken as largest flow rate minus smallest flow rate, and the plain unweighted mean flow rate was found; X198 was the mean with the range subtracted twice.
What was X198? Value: 8.05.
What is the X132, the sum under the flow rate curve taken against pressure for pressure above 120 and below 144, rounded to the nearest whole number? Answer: 235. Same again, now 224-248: 241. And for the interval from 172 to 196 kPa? 241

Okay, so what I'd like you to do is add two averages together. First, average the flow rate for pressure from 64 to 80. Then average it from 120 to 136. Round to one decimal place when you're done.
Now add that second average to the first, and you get 19.9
